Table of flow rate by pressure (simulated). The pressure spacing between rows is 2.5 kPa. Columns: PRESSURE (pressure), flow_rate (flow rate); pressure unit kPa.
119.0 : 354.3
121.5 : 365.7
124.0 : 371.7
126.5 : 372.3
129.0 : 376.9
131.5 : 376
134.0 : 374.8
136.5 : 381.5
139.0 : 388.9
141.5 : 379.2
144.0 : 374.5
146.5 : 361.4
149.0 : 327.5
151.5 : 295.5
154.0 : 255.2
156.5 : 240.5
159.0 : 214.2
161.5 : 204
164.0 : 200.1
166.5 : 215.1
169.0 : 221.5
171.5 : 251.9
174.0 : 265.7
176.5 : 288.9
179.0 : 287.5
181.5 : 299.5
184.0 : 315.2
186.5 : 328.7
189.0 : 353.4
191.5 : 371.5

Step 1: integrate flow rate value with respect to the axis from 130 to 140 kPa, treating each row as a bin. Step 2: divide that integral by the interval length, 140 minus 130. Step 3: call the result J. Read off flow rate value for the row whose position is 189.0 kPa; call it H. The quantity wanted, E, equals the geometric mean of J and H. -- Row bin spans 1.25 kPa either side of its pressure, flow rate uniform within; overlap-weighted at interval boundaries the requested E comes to 366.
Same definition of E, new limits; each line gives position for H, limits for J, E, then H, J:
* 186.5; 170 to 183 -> 302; 328.7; 278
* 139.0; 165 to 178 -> 311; 388.9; 248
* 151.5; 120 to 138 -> 332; 295.5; 374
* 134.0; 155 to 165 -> 285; 374.8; 216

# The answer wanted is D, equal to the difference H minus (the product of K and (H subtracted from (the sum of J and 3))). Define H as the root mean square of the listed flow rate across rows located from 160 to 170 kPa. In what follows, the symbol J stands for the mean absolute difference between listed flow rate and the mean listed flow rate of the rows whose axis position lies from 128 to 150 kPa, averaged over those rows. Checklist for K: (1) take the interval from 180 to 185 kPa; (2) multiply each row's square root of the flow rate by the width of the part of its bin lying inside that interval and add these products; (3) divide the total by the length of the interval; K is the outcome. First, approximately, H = 210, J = 12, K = 17.5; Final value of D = 3629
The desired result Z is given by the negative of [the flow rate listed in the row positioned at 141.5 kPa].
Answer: -379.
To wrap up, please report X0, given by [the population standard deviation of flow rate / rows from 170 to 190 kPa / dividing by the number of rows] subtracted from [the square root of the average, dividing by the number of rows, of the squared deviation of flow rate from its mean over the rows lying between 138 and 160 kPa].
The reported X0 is 31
